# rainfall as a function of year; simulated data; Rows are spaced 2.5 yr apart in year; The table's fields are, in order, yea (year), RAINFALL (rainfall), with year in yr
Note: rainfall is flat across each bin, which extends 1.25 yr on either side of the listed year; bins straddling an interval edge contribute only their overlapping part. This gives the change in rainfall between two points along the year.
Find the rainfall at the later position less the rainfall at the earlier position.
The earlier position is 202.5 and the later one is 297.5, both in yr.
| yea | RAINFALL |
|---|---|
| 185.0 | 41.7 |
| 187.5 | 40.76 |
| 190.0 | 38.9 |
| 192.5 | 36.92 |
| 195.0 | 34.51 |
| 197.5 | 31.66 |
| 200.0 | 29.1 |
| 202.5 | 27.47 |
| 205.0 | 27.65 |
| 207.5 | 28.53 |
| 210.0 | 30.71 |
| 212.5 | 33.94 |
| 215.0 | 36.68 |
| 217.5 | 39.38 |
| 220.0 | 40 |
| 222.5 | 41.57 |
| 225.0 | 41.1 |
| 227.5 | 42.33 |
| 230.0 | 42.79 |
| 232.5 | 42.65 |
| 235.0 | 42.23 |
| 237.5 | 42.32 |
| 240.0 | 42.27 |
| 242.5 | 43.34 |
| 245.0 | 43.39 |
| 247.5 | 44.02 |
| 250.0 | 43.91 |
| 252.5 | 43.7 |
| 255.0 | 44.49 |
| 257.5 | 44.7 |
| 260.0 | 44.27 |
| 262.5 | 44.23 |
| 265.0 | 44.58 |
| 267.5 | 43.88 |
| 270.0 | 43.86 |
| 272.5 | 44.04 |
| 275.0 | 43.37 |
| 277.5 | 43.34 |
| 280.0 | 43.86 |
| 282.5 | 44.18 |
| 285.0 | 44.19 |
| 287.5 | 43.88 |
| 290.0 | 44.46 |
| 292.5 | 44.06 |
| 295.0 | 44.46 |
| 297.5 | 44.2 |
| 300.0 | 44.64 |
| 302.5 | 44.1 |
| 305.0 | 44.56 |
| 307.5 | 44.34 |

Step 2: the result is 17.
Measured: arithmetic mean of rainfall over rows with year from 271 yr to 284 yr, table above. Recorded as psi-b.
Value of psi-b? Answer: 43.8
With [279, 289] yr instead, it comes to 44.0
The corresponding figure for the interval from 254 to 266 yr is 44.5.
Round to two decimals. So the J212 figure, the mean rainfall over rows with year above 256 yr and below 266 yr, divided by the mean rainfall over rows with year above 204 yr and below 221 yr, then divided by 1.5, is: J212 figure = 0.88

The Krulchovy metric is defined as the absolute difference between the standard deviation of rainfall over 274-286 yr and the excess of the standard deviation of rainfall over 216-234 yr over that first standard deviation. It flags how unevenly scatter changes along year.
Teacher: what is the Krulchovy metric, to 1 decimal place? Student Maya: 0.5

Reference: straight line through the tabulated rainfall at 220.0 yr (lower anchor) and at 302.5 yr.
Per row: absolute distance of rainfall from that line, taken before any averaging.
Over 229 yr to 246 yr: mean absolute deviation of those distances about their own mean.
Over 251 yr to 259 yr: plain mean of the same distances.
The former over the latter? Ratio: 0.15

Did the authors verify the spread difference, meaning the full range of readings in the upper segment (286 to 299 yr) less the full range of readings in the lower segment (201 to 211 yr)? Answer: -2.7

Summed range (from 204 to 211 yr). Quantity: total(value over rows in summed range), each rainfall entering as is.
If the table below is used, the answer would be 87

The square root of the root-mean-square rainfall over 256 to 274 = 6.65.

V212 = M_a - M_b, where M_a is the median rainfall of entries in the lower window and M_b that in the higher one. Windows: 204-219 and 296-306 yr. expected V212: -12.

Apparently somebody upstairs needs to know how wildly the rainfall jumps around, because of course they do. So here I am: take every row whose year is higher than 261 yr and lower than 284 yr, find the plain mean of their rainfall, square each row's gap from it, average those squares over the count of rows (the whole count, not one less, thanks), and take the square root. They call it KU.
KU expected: 0.4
